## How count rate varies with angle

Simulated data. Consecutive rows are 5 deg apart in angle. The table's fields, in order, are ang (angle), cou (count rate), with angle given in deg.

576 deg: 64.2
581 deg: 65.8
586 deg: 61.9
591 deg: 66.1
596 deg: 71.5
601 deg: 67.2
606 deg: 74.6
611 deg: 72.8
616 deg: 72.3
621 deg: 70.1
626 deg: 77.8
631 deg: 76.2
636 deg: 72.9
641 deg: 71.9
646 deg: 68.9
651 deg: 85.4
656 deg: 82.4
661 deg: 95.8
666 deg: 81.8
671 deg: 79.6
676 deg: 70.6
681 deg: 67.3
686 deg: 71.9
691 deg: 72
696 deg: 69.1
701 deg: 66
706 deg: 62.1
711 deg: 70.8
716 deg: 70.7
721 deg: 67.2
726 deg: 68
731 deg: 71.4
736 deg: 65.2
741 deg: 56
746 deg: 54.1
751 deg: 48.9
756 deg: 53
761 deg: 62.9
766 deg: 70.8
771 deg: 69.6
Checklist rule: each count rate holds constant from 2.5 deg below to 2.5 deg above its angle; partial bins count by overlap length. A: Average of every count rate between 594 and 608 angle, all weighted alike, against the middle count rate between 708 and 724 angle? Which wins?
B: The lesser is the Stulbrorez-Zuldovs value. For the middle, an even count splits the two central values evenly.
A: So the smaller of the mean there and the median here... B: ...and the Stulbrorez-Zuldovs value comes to 71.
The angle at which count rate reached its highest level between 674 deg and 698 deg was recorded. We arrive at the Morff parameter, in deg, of 691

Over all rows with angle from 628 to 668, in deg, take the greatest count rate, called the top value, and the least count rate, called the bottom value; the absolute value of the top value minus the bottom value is 27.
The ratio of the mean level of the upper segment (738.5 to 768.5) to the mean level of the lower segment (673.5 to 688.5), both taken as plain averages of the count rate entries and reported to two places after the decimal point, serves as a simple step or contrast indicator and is 0.82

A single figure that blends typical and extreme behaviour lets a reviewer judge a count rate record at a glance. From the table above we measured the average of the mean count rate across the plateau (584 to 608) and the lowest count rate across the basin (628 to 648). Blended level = 68.6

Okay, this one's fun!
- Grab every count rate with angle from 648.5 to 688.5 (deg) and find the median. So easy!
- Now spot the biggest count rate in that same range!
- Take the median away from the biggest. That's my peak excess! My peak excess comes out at 15.1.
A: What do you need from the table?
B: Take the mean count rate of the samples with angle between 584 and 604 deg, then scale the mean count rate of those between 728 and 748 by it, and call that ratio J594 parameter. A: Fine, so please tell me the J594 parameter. 0.93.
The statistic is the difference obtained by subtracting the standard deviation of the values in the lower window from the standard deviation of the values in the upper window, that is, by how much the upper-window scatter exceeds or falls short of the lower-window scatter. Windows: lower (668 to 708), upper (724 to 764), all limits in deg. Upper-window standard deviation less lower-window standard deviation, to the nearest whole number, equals 3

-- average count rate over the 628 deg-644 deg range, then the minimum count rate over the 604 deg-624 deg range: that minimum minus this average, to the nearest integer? -4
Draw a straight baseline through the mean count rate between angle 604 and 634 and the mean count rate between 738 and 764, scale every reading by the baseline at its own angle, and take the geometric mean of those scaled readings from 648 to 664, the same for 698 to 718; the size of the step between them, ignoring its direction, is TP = 0.18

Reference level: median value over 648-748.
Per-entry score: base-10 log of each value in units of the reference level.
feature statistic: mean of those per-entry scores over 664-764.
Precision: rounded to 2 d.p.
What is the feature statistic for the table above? -0.03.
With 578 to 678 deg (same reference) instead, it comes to 0.02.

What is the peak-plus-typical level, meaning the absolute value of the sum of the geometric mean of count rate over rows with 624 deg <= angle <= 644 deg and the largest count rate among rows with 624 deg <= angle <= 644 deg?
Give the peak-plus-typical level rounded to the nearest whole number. 152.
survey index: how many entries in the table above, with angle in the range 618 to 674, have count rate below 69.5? 1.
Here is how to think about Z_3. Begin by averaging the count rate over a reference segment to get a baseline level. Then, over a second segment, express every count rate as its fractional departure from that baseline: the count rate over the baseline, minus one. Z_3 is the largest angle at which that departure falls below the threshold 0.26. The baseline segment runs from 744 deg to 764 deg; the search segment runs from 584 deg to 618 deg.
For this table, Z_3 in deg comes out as 601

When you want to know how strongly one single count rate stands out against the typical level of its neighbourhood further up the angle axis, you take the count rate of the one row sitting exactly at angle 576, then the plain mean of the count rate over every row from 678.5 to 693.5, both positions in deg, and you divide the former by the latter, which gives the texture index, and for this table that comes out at 0.91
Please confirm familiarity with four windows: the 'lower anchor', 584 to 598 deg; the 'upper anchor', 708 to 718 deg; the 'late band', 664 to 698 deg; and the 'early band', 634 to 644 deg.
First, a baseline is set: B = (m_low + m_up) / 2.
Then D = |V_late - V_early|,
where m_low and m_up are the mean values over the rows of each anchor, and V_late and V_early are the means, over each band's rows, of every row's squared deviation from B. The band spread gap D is 32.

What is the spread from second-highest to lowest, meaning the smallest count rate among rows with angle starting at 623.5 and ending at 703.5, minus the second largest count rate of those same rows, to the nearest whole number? -19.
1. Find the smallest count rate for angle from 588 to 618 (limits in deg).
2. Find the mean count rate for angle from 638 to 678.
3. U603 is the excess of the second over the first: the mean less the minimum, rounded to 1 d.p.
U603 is 13.5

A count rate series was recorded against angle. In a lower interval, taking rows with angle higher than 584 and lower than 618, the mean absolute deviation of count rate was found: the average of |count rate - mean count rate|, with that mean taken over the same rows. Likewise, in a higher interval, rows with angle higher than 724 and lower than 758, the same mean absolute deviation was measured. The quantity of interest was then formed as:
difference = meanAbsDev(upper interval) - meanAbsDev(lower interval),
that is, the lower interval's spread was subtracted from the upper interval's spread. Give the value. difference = 3.7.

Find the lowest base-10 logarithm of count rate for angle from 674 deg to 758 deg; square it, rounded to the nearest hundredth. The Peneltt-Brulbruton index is 2.85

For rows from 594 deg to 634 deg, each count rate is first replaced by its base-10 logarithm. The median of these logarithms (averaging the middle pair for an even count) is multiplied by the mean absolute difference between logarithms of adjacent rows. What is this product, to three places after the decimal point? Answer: 0.041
